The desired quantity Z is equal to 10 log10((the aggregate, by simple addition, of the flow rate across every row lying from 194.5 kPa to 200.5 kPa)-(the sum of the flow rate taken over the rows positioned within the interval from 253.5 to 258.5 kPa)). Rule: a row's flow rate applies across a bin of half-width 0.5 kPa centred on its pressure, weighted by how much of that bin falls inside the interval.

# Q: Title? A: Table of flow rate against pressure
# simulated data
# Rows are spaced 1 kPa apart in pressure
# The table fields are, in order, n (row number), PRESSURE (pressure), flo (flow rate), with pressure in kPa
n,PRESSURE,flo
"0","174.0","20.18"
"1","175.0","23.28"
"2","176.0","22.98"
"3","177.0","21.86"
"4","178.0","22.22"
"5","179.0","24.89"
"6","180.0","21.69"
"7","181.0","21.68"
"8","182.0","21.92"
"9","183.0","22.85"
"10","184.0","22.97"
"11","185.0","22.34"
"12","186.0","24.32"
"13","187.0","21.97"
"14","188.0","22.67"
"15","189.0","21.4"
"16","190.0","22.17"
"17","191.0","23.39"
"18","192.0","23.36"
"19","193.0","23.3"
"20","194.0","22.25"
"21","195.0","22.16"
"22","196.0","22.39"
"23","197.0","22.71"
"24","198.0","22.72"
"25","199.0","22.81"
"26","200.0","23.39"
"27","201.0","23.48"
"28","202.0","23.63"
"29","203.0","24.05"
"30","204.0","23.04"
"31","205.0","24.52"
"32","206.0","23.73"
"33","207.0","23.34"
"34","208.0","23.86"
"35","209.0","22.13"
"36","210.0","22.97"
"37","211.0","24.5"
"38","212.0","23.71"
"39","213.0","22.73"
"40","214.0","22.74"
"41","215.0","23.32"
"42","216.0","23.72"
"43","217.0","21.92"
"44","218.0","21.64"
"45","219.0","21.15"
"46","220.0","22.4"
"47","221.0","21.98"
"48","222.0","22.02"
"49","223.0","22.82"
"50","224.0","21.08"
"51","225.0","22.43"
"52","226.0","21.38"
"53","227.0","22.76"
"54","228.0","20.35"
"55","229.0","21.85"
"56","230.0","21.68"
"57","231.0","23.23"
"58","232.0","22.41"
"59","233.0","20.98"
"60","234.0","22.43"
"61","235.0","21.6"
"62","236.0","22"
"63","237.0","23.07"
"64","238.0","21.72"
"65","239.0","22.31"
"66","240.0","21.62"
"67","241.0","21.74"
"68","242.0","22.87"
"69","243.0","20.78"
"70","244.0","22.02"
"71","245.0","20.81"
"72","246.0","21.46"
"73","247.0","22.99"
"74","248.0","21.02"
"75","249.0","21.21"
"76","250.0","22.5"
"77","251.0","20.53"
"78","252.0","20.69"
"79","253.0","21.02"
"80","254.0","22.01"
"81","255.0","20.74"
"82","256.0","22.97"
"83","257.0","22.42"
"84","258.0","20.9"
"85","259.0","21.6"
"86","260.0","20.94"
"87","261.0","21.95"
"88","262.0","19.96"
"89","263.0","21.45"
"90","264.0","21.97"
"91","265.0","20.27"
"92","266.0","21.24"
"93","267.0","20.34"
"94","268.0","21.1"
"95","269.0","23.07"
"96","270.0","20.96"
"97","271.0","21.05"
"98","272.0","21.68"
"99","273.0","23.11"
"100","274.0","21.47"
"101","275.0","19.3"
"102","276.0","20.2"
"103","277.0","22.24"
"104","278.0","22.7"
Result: 14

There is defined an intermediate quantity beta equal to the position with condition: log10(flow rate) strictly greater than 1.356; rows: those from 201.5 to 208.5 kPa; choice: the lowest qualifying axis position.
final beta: 202.0 kPa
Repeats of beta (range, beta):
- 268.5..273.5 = 269.0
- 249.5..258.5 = 256.0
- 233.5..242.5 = 237.0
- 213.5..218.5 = 214.0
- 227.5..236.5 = 231.0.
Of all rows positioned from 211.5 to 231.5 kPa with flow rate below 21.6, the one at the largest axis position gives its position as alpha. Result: 228.0 kPa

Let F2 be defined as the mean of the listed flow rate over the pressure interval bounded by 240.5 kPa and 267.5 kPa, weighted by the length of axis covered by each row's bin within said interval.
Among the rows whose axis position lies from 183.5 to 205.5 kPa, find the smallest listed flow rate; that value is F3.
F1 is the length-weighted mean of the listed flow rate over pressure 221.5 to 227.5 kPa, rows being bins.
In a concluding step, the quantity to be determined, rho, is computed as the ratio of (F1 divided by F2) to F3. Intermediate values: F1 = 22.1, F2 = 21.4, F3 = 21.4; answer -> 0.0482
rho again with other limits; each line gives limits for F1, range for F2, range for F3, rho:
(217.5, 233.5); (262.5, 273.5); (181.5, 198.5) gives 0.0476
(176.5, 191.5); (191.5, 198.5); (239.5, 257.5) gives 0.0484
